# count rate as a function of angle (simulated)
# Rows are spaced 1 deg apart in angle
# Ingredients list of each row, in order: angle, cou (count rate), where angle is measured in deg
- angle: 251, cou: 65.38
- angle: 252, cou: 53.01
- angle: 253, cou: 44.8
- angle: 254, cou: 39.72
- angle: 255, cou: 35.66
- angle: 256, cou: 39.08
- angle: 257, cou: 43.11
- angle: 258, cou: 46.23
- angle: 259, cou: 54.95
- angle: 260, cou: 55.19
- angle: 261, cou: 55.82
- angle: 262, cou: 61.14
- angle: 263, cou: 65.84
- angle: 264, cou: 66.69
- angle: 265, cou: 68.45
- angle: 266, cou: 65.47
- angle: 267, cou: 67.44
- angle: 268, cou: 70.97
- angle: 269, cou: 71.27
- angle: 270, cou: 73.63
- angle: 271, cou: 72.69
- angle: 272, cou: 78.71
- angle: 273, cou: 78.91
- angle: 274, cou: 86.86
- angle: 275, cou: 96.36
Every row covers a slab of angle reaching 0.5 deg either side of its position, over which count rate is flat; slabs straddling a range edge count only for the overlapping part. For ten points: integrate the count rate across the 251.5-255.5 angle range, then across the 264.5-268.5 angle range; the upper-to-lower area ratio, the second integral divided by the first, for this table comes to 1.57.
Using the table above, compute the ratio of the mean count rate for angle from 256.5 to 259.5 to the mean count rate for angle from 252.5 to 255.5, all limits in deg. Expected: 1.20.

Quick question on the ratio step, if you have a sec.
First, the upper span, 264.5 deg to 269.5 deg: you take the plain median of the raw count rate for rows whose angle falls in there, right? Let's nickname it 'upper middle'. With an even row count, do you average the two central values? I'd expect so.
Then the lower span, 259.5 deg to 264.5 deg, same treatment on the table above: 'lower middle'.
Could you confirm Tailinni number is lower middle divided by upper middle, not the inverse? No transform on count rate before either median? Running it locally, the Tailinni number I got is 0.89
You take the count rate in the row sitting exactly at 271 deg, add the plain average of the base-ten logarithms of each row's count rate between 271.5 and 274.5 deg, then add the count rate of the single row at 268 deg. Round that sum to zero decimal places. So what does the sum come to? 146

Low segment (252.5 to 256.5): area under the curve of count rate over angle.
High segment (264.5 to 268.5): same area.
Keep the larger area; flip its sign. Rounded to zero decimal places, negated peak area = -272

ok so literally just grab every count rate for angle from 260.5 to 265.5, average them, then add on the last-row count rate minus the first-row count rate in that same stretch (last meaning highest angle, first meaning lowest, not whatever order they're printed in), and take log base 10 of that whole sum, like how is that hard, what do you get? 1.88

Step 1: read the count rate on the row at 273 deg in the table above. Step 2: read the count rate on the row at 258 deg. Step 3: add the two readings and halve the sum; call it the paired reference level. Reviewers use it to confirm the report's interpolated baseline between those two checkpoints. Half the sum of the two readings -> 63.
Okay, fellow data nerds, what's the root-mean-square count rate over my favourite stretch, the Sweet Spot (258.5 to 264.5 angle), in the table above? 60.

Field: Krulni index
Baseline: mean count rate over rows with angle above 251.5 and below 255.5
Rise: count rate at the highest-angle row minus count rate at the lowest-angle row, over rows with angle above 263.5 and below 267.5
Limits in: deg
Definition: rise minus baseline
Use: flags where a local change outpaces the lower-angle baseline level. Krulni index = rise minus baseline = -43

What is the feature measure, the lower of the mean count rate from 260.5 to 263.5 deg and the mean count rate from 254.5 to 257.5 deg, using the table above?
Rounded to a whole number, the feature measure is 39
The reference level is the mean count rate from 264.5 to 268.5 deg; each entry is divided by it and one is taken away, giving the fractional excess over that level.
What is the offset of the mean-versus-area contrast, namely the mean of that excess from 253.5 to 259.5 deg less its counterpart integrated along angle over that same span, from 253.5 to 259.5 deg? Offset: 1.8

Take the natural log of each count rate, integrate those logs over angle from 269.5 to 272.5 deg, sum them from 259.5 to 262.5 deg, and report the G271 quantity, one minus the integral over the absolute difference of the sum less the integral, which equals -15.1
